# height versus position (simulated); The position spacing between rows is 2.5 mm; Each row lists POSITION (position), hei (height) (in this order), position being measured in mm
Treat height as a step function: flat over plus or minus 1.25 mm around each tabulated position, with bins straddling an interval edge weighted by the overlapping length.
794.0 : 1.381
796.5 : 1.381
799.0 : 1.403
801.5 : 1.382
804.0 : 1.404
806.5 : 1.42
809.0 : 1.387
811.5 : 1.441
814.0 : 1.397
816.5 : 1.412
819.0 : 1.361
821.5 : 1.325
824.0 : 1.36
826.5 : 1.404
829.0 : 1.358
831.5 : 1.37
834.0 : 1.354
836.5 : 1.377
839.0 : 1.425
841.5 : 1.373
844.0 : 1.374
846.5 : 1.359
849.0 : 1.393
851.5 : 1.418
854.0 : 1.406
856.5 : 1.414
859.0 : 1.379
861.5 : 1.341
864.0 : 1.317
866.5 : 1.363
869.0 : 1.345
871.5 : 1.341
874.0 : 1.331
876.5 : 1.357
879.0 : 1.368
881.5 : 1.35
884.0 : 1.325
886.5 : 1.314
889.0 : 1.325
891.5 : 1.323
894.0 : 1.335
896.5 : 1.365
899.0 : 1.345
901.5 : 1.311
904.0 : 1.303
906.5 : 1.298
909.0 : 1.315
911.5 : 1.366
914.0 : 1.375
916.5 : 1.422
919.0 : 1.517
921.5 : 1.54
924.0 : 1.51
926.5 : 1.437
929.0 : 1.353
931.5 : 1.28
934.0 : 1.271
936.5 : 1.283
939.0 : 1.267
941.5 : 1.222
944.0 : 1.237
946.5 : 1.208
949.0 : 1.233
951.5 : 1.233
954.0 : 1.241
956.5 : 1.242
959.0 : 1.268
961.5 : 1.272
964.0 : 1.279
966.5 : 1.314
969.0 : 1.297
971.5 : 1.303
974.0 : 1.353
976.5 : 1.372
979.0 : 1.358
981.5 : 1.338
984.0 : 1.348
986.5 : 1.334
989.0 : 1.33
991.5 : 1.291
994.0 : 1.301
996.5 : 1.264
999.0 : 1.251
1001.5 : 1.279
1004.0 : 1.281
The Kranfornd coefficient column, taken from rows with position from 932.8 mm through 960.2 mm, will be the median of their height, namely 1.241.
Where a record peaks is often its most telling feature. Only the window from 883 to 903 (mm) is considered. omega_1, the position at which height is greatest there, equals 896.5 mm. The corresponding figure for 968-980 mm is 976.5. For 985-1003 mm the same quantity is 986.5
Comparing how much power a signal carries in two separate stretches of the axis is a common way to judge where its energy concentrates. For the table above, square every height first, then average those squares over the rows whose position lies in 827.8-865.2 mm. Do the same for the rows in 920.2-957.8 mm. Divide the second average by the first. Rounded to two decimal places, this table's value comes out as 0.90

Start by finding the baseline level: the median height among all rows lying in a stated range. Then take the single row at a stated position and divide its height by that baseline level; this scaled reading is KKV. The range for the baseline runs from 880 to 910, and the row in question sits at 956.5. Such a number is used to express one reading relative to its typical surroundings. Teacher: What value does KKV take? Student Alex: 0.94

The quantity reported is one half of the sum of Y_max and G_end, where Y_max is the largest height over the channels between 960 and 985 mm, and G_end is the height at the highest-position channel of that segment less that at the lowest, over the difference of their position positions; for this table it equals 0.688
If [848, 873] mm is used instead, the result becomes 0.708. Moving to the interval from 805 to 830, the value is 0.719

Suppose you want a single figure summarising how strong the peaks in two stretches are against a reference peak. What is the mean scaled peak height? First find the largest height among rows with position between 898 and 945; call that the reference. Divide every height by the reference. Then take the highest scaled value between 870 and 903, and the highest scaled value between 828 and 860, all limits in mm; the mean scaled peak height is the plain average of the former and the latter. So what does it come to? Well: 0.907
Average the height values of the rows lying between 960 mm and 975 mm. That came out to 1.30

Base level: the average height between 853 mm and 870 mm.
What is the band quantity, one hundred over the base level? 73.2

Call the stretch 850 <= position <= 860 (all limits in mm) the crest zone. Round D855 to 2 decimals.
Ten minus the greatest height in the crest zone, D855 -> 8.58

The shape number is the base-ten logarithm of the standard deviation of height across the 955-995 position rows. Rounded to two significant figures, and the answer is -1.4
